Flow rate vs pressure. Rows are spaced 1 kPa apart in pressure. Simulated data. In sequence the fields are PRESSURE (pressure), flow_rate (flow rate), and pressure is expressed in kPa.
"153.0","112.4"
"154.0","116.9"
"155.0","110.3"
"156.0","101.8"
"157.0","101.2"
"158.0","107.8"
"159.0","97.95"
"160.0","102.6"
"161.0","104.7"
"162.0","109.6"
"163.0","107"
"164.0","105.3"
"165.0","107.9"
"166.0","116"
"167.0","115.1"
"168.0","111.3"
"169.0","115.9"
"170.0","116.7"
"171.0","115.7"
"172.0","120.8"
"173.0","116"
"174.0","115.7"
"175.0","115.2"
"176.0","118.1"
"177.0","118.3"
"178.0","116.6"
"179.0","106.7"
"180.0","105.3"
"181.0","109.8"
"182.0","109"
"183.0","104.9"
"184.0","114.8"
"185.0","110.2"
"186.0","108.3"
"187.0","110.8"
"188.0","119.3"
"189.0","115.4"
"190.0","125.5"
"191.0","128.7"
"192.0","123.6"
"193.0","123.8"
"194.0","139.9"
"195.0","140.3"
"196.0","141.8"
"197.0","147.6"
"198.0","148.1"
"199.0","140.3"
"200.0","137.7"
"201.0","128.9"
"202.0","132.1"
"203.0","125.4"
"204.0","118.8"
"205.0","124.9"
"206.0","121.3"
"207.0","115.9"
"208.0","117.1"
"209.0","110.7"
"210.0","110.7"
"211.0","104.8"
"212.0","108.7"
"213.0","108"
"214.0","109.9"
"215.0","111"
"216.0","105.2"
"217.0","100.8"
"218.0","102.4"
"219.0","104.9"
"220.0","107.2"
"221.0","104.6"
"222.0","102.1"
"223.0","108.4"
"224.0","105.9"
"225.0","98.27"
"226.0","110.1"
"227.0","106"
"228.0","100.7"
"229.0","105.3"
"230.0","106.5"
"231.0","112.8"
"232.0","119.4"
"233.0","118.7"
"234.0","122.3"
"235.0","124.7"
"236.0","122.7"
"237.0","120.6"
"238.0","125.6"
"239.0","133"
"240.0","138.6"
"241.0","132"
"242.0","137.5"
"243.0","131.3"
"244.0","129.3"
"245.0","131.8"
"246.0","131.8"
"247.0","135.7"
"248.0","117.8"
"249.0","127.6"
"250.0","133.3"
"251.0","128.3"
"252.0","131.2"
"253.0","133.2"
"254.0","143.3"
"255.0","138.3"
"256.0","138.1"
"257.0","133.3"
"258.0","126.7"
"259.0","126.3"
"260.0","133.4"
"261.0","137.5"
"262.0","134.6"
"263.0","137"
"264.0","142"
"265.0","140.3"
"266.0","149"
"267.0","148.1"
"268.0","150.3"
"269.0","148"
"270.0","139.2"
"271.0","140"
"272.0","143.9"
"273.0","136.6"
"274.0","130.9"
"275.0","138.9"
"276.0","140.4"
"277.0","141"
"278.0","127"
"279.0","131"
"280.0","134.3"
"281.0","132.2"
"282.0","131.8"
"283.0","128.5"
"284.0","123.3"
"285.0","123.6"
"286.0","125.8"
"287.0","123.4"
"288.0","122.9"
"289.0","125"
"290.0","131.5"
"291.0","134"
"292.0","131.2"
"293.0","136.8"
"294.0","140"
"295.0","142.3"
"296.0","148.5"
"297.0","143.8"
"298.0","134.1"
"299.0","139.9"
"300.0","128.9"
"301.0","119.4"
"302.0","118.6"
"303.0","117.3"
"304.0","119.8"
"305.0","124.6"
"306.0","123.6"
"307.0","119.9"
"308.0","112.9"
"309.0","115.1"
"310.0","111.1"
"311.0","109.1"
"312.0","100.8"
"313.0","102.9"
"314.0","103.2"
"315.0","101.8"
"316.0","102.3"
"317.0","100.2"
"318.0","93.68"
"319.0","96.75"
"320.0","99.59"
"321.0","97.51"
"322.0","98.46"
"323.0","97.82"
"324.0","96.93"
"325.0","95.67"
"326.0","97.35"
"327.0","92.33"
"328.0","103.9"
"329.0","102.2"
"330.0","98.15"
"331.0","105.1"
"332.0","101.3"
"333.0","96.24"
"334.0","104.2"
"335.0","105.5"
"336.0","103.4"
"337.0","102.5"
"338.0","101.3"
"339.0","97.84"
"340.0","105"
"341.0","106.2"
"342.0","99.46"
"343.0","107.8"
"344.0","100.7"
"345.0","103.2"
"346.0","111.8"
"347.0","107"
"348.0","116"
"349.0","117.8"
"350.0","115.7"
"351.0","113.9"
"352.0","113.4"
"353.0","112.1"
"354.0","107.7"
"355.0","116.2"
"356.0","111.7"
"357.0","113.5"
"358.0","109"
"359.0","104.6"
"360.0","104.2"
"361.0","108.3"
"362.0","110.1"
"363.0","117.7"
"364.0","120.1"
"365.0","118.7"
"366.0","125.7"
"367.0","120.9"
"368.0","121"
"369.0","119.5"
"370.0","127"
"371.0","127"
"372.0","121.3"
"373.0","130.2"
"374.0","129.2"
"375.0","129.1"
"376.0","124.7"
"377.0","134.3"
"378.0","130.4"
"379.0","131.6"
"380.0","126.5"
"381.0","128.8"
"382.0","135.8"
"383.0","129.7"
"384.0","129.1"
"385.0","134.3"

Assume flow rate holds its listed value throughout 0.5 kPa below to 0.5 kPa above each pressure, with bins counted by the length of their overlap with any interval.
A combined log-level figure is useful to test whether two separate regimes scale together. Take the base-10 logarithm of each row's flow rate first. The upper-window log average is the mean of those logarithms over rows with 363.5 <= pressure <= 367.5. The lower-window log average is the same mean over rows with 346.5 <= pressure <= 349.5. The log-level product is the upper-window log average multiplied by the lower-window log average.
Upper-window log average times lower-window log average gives 4.28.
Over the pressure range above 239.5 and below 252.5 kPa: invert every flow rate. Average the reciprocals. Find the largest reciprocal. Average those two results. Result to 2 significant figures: 0.0081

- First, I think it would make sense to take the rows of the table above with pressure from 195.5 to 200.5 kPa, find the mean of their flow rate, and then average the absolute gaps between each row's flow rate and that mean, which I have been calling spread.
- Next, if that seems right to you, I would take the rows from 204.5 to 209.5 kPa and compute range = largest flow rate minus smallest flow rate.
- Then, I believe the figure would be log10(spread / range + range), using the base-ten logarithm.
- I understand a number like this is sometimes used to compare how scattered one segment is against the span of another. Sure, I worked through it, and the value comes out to 1.16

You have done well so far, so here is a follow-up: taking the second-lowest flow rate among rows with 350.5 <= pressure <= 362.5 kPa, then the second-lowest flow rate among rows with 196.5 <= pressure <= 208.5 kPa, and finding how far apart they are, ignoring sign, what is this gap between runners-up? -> 12.5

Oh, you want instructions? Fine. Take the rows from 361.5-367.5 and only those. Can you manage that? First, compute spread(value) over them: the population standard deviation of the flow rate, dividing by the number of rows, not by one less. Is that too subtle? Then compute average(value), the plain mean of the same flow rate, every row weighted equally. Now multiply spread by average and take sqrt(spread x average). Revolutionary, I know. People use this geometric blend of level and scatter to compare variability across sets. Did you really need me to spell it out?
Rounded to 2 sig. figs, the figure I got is 24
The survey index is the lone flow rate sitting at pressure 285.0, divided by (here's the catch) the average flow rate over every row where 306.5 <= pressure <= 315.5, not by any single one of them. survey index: 1.1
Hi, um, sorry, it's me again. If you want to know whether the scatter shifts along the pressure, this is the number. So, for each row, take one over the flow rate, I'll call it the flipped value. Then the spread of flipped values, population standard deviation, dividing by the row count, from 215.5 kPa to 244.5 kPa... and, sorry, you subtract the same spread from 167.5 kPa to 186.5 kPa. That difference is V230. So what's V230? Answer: 0.0005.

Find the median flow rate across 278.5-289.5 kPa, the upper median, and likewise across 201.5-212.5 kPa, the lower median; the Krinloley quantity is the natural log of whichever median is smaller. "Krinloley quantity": 4.76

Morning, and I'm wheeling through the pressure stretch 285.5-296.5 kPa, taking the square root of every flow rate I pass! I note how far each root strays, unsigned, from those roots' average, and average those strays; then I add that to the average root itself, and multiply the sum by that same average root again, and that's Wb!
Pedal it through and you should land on 136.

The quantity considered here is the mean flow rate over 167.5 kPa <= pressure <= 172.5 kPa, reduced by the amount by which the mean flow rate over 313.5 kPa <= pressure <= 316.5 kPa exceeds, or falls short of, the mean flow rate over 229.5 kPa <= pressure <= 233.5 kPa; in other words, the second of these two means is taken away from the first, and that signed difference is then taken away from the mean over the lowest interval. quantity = 128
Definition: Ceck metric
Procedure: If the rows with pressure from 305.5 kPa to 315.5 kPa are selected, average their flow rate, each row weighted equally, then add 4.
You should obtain 114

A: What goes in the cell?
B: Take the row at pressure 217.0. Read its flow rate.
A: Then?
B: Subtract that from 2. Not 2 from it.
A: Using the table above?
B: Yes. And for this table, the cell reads -99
